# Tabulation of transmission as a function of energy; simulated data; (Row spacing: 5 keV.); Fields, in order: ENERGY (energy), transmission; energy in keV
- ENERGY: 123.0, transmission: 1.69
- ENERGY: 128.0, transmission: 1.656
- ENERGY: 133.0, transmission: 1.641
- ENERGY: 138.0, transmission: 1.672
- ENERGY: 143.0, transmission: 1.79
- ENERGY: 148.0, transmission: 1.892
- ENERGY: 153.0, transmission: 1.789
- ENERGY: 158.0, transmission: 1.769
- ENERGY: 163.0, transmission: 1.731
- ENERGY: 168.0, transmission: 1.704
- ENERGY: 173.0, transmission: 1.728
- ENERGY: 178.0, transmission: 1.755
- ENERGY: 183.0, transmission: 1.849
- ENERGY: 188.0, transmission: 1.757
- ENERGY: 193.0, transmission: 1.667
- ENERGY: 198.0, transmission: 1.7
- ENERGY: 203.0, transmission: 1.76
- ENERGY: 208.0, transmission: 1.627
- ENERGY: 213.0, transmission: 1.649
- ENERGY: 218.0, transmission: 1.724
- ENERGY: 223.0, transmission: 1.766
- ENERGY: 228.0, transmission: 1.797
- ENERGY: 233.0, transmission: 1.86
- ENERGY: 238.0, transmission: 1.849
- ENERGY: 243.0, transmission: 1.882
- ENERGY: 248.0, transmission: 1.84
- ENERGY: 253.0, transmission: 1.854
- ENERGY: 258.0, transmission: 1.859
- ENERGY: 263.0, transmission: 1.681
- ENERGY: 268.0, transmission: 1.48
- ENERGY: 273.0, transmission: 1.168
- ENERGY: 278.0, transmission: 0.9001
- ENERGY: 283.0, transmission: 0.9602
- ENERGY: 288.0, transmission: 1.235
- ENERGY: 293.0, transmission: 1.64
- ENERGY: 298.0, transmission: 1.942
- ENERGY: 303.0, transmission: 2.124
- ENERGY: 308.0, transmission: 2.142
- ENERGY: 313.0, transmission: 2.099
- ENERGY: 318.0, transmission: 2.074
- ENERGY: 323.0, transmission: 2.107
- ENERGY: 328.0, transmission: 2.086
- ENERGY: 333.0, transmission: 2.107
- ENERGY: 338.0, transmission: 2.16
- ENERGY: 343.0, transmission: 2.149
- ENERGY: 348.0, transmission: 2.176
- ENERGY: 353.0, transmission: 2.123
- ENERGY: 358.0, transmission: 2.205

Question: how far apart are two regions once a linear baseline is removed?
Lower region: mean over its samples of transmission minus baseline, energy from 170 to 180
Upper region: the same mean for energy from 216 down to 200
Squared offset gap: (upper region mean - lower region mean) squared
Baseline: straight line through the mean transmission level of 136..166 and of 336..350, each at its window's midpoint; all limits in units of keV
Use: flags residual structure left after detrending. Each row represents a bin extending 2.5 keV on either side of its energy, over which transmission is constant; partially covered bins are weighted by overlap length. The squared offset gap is 0.02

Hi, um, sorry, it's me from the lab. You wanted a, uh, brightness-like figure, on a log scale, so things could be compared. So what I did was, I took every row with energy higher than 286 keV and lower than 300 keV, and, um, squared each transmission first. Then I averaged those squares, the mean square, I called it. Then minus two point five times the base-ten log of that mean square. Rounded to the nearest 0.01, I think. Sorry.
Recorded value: -1.06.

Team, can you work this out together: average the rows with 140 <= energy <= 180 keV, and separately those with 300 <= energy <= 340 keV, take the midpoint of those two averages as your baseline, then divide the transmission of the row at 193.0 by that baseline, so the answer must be 0.86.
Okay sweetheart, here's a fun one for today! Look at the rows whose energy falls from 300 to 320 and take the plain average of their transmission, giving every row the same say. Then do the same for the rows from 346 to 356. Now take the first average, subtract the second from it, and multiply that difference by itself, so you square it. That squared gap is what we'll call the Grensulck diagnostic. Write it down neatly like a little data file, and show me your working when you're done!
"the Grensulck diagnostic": 0.002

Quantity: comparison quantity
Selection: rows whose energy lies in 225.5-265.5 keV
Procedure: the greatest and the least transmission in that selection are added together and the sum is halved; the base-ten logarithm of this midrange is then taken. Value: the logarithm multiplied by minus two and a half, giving -0.63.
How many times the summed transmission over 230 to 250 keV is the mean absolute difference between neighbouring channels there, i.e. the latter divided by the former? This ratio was 0.0039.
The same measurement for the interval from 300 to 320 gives 0.0034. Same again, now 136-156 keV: 0.0151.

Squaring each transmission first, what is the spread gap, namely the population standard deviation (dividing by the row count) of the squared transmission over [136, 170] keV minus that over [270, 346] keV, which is -1.22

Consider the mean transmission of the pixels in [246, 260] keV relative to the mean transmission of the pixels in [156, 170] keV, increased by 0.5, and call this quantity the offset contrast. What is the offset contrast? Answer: 1.57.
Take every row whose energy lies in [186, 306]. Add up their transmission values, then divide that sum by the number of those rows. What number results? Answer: 1.66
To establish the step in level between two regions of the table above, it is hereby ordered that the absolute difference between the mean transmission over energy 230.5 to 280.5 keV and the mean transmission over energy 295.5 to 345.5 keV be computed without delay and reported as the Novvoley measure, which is 0.46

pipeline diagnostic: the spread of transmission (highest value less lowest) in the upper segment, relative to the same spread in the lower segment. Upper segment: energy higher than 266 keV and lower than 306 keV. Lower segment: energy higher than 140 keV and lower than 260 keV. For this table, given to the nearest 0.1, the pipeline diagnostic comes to 4.6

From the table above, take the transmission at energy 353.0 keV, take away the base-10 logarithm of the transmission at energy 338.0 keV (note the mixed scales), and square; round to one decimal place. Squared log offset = 3.2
